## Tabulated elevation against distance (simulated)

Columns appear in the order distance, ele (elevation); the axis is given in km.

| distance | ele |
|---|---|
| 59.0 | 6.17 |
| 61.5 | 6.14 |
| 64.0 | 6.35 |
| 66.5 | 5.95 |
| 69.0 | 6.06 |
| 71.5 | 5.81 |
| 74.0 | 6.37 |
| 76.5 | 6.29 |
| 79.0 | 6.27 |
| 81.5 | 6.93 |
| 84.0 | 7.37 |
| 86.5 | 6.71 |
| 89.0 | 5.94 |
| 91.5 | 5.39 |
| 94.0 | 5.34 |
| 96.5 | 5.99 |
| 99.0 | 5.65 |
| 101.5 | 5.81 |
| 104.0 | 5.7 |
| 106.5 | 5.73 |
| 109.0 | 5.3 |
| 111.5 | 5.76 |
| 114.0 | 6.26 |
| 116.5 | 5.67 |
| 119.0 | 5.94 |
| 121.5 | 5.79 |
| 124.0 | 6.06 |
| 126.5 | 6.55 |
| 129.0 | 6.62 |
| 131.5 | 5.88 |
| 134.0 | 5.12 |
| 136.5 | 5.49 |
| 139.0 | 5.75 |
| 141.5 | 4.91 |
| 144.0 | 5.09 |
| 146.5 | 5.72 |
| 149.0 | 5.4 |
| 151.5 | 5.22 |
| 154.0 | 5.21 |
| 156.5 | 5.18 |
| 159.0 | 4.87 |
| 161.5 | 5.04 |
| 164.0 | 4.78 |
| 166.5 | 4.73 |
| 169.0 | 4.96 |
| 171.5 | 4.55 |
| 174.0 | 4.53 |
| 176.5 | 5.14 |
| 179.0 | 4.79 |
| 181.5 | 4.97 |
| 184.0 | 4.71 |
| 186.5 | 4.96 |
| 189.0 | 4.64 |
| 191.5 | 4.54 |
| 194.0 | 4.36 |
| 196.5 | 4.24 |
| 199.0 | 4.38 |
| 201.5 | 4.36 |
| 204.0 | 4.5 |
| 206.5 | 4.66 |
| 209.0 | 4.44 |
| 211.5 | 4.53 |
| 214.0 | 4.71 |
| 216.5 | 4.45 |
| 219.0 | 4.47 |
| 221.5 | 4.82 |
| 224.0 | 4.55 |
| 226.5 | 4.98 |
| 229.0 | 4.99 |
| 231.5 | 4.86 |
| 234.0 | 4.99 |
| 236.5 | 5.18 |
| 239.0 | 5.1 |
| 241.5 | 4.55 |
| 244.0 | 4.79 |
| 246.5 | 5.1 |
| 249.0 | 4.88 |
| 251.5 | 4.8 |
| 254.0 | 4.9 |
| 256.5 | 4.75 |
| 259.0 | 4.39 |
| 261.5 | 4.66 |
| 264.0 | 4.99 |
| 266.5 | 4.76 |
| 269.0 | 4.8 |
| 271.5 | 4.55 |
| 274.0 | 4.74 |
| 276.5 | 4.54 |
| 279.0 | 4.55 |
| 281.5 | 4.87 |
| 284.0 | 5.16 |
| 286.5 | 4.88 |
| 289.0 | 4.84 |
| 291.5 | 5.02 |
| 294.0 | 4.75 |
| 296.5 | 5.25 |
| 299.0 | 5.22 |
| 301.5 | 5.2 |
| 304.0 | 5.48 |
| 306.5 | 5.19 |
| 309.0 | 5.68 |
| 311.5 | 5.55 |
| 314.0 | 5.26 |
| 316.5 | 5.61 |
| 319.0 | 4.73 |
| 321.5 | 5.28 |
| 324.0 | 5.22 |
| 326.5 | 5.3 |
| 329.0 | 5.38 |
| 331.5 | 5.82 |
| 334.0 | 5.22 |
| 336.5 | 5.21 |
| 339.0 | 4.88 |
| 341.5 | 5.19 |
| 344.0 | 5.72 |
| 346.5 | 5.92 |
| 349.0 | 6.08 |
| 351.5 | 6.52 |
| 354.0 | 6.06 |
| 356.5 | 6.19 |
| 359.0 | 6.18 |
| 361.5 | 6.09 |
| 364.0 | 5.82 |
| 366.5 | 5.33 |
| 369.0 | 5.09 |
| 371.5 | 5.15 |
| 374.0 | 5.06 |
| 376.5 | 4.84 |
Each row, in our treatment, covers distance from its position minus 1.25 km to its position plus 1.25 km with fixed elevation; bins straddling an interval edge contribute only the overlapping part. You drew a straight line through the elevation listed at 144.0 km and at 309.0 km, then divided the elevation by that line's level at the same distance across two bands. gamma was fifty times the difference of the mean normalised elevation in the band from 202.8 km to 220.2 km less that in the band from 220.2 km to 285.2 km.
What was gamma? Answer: -1.4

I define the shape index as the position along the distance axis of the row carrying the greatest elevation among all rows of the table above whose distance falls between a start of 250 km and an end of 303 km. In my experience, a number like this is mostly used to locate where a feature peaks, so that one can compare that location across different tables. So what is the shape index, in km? 296.5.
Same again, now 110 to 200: 129.0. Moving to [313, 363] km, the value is 351.5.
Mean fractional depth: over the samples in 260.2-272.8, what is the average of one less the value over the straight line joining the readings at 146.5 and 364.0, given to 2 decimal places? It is 0.18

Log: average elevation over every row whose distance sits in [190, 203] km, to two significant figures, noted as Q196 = 4.4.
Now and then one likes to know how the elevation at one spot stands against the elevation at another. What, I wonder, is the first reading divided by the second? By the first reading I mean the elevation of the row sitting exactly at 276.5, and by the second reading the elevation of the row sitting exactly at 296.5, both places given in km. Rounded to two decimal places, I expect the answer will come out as 0.86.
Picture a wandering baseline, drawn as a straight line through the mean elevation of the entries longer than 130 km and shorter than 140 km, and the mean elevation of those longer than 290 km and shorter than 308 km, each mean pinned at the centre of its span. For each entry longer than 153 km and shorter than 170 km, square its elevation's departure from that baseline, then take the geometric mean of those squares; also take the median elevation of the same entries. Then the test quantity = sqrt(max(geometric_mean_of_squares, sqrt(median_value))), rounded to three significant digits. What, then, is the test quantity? 1.49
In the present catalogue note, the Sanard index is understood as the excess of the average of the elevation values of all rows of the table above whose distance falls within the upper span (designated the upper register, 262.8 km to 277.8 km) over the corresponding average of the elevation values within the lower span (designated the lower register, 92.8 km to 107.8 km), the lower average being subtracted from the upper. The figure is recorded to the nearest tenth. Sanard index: -1.0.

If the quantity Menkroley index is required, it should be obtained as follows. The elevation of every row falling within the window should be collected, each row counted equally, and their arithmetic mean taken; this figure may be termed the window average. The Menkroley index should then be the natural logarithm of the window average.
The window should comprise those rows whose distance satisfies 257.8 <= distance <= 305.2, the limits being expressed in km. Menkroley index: 1.58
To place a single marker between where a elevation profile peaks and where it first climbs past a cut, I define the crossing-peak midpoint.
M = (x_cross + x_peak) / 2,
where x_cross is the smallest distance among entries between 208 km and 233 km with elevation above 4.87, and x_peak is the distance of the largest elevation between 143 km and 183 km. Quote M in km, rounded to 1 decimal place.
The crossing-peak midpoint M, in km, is 186.5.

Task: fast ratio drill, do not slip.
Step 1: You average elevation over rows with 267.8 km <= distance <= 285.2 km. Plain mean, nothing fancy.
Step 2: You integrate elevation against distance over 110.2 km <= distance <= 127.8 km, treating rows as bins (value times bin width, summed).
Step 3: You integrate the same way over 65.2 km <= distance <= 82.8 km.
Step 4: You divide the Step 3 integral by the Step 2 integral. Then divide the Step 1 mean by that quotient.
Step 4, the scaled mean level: 4.6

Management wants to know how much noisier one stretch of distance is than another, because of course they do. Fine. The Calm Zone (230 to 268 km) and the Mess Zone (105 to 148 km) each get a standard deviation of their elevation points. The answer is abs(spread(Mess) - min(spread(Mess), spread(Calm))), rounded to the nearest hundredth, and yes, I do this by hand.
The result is 0.26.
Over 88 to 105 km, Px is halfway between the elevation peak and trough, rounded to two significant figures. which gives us 5.7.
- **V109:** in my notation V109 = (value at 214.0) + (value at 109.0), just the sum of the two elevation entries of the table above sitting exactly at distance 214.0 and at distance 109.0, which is 10.0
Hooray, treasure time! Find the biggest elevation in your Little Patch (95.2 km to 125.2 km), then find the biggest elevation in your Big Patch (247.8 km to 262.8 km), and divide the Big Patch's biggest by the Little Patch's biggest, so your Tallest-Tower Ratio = 0.78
